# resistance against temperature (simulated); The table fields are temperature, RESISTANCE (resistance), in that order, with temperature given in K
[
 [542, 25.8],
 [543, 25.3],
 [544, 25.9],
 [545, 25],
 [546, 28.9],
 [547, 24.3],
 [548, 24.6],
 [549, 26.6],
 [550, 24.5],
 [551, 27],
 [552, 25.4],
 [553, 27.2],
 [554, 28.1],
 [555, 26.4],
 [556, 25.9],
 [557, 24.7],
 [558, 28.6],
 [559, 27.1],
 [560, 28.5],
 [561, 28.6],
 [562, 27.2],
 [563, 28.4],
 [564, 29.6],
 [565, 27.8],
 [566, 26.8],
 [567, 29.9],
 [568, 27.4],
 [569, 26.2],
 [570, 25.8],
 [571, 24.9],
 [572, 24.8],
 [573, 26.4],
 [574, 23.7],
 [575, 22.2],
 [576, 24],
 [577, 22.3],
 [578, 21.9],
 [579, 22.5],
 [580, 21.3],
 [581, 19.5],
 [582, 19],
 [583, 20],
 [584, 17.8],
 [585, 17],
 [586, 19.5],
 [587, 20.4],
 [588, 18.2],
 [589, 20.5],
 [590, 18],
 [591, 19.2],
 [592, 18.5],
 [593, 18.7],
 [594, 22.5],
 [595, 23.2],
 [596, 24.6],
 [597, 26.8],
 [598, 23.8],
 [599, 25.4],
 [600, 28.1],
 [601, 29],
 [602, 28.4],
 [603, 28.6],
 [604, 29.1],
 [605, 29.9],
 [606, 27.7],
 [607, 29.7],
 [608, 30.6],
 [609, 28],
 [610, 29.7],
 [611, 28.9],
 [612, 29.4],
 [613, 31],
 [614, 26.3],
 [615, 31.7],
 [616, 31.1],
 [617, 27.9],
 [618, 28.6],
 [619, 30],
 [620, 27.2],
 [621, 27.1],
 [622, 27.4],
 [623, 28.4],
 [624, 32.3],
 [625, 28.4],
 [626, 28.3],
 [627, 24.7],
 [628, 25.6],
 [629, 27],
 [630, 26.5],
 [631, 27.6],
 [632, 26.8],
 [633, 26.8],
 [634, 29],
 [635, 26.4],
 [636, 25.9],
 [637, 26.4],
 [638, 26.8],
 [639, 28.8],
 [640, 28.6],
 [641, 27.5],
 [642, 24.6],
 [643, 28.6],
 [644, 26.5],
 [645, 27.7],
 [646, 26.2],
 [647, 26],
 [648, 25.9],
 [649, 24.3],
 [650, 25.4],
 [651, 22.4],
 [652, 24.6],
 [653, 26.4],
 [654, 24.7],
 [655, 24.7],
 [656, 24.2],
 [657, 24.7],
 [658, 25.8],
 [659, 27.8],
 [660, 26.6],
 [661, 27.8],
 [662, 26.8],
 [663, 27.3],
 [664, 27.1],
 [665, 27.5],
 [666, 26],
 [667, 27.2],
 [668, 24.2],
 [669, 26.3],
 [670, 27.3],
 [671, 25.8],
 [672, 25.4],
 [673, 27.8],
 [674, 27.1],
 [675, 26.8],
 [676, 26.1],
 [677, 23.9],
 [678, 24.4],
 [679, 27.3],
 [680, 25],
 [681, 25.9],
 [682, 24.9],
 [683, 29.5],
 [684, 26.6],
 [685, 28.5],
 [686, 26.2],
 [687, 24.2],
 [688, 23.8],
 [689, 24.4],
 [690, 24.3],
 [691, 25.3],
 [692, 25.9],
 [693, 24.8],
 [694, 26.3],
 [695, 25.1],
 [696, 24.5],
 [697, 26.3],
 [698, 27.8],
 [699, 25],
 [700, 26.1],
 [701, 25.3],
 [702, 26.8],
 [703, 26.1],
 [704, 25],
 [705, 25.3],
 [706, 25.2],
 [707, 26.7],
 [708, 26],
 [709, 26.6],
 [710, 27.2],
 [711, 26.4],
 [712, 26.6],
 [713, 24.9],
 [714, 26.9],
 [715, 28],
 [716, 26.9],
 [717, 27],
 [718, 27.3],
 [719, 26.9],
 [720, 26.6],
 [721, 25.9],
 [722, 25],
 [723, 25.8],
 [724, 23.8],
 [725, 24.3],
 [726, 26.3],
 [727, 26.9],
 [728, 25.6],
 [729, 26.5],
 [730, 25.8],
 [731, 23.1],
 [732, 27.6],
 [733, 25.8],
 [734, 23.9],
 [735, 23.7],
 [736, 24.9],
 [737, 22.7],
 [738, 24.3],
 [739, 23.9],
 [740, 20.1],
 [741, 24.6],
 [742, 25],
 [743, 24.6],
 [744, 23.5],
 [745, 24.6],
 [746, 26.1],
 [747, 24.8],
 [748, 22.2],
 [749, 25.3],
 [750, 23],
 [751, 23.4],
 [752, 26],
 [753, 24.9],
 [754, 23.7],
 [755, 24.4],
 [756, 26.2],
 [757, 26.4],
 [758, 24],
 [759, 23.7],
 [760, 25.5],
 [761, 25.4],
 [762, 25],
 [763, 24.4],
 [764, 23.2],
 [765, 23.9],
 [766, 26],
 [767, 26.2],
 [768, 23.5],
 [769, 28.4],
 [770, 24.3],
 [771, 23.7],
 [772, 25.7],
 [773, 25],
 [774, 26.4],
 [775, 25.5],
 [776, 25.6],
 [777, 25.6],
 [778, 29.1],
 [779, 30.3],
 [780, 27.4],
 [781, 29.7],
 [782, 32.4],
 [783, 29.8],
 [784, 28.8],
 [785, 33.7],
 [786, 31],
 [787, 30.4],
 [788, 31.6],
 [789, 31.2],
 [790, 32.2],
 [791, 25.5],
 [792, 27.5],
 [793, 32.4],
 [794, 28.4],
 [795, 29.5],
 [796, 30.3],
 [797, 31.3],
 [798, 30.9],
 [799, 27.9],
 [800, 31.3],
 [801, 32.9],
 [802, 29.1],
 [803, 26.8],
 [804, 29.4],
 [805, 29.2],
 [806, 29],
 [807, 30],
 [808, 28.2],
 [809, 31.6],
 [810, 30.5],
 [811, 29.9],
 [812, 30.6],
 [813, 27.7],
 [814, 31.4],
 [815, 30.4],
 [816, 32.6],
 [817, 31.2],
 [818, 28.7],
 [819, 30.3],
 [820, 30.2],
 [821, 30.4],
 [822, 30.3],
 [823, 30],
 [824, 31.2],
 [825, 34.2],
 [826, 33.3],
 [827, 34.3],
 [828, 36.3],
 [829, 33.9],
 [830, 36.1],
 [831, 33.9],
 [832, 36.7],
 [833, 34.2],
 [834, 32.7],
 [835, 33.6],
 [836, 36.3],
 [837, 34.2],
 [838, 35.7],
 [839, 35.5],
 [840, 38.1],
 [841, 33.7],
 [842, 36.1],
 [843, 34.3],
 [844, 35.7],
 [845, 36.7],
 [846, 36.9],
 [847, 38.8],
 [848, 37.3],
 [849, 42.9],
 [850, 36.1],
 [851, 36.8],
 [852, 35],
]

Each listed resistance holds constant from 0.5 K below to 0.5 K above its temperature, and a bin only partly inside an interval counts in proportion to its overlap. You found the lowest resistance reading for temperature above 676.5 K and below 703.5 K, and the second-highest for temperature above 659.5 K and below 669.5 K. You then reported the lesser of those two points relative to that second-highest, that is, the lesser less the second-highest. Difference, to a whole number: -4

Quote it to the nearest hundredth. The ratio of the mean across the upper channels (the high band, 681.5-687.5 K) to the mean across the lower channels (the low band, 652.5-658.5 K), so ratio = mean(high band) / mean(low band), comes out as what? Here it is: 1.06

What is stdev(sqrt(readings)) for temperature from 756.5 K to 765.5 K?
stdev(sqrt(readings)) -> 0.10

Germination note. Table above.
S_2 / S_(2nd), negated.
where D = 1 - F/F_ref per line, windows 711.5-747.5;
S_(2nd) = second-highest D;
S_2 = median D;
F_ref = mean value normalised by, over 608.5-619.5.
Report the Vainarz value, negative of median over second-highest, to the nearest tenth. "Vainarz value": -0.6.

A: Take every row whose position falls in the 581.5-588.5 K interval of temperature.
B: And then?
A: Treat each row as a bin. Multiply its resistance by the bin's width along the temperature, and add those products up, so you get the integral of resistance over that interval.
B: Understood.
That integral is 132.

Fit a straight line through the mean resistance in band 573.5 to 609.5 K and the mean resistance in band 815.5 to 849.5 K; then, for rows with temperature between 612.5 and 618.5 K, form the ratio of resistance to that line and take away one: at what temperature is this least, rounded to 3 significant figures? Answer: 614 K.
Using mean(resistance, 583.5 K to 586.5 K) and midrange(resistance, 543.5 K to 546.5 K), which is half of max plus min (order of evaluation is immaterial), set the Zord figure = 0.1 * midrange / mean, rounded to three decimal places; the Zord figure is 0.149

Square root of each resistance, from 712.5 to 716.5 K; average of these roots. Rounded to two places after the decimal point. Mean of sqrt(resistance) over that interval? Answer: 5.16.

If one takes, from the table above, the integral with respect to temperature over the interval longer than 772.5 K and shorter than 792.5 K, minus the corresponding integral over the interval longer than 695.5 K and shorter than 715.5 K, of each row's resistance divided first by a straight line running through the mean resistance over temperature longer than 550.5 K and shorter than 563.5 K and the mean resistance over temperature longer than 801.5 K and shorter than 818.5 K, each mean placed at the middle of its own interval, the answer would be 1.4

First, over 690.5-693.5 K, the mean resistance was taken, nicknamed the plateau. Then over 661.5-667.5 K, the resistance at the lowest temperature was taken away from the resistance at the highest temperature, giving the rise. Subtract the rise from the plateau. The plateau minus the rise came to 24.9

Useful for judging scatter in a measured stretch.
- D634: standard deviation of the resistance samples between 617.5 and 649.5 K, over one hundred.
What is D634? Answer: 0.016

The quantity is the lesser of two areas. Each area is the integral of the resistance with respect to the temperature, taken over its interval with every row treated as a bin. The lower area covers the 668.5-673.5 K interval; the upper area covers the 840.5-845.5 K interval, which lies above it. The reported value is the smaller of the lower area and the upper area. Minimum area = 133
